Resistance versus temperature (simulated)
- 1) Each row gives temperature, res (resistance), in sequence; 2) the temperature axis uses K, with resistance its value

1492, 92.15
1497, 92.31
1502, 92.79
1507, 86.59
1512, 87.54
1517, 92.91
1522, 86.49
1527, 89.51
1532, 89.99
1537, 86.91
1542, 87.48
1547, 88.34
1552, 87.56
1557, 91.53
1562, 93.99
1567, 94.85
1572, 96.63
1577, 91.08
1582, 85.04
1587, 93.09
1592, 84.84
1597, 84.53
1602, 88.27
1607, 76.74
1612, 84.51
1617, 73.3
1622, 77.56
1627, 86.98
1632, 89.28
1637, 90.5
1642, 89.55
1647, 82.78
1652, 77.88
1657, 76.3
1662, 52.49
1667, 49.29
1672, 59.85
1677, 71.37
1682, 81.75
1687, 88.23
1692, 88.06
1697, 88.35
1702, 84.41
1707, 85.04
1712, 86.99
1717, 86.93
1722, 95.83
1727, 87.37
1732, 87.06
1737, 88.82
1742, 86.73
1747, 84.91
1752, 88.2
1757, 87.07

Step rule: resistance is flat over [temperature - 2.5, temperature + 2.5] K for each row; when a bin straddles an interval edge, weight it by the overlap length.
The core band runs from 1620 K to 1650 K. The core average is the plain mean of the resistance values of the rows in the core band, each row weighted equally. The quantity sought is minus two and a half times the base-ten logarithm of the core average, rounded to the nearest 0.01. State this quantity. -4.84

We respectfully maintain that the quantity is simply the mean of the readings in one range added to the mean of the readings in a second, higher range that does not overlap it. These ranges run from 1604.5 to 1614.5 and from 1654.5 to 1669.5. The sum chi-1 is 140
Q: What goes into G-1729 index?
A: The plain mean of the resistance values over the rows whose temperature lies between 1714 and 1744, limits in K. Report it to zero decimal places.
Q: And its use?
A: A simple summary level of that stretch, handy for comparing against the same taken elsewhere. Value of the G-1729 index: 89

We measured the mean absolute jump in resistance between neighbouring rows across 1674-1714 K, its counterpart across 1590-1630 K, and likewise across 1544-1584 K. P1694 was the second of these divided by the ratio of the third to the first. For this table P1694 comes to 7.7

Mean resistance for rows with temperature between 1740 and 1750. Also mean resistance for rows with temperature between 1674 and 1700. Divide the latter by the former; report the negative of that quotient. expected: -0.97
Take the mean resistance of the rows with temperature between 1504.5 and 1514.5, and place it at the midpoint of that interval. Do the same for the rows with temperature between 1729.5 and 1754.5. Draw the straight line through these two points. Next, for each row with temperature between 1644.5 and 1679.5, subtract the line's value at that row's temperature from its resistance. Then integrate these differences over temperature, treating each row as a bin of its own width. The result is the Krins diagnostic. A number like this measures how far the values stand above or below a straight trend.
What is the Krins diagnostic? -699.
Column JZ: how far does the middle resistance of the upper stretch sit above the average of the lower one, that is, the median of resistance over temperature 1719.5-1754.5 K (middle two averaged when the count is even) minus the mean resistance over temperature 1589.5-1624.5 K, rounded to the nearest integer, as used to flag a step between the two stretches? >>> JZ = 6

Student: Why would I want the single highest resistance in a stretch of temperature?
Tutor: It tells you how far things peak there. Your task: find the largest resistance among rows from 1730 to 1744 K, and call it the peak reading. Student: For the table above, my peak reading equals 88.82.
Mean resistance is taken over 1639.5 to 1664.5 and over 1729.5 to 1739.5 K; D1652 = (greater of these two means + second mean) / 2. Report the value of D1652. 88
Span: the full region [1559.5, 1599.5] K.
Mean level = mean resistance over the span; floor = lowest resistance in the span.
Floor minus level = -6.0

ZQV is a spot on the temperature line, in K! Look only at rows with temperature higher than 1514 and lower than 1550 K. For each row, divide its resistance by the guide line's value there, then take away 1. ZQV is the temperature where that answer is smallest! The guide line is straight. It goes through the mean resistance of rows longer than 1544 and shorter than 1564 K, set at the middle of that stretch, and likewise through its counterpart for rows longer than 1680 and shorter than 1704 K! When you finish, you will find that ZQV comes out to 1522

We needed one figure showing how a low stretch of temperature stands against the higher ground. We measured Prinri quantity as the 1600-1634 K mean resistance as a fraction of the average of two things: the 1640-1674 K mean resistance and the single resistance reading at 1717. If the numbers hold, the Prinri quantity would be 1.05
